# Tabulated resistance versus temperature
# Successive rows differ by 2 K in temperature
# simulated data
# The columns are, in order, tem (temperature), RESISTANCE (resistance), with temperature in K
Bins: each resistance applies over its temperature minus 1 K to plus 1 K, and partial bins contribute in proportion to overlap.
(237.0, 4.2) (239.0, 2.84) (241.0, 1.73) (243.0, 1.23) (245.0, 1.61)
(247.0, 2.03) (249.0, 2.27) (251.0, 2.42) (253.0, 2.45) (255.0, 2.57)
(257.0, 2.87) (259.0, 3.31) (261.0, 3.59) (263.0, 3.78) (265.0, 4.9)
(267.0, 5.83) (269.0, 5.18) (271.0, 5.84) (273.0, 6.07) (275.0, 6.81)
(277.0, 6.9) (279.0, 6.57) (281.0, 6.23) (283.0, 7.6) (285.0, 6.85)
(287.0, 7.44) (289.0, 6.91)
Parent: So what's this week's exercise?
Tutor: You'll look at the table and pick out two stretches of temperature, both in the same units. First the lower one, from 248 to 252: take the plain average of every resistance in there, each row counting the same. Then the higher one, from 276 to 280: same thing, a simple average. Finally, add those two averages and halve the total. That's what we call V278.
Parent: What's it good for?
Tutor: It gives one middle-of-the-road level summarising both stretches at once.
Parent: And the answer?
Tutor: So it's 4.54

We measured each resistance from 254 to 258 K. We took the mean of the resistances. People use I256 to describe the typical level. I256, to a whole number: 3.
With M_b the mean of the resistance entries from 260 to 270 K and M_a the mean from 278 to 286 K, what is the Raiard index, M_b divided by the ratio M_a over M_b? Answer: 3.2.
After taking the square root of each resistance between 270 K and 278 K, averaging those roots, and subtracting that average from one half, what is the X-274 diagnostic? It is -2.0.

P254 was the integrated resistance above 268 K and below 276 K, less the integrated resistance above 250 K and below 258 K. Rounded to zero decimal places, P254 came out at 27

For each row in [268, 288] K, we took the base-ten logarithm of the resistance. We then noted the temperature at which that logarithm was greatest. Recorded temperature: 283.0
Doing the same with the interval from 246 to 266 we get 265.0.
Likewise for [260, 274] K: 273.0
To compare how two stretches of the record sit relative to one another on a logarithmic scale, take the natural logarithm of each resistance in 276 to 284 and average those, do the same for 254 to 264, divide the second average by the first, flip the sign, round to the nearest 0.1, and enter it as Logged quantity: -0.6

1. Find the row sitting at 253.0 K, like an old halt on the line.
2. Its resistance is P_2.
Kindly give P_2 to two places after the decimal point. 2.45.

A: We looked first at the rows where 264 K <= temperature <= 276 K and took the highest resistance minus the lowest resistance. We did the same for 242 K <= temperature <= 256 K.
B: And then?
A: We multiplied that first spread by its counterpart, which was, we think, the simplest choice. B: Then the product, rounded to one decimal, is 2.6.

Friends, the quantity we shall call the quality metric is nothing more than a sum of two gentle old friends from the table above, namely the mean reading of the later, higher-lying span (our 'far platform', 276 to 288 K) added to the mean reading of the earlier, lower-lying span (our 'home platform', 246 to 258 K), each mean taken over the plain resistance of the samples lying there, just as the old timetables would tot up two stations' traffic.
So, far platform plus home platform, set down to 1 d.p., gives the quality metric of 9.4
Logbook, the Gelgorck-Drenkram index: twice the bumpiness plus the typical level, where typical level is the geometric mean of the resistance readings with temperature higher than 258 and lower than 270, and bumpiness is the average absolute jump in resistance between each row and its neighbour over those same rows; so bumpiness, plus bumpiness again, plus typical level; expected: 5.6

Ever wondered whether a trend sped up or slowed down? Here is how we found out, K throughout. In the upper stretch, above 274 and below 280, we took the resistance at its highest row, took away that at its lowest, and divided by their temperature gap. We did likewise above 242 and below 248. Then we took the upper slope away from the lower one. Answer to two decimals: 0.26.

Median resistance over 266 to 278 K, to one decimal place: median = 6.0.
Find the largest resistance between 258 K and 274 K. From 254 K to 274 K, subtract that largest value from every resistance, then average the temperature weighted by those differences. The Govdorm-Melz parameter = 259.9 K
